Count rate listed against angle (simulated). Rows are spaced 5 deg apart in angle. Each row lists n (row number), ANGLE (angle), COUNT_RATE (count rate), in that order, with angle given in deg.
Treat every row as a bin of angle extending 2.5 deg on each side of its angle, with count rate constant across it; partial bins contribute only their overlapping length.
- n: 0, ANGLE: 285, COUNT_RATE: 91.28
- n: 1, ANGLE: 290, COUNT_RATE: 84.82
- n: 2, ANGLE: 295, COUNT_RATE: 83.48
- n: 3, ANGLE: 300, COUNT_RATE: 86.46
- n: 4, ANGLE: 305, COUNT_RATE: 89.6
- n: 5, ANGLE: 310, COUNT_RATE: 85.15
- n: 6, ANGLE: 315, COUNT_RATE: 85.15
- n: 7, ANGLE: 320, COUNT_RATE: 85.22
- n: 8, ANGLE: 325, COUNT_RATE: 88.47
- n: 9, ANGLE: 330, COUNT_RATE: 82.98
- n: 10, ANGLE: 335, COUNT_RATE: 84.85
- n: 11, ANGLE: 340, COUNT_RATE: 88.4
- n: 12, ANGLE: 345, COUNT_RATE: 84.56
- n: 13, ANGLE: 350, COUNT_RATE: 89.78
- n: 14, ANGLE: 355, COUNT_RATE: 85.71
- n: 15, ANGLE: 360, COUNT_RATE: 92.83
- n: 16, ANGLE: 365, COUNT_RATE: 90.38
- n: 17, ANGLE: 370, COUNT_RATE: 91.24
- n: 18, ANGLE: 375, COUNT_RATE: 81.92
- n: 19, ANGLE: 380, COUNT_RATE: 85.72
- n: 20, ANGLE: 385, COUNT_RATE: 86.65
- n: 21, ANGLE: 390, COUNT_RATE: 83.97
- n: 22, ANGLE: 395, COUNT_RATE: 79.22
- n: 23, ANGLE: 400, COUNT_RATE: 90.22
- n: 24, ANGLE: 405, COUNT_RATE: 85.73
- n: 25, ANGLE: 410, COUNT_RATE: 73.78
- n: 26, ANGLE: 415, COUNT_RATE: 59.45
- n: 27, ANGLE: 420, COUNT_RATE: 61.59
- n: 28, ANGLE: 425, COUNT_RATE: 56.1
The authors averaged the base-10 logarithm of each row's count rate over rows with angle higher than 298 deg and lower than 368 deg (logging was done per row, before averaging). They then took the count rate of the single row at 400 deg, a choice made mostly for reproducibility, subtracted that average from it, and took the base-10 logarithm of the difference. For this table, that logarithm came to 1.95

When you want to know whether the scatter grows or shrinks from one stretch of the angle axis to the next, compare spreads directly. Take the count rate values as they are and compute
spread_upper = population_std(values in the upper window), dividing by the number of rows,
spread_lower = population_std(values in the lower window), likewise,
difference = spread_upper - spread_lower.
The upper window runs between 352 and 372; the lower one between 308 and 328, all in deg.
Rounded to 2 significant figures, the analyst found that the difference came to 1.2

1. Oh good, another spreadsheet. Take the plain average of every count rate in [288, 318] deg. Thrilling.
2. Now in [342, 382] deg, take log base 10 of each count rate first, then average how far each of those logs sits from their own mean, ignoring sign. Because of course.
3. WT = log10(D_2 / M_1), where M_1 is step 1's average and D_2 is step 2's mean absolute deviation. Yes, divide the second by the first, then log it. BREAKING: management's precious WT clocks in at -3.72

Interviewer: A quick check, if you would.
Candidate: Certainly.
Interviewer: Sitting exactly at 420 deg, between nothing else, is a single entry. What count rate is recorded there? 61.59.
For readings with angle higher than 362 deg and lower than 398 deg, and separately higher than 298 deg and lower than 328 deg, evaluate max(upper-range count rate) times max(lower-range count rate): 8175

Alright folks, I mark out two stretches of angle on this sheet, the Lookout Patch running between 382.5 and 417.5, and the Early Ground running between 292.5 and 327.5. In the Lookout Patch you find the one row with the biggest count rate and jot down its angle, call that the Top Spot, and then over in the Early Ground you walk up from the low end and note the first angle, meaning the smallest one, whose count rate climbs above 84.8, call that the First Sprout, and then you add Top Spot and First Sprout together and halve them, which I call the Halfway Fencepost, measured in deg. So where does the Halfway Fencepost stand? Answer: 350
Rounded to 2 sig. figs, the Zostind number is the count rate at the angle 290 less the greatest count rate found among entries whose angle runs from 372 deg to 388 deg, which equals -1.8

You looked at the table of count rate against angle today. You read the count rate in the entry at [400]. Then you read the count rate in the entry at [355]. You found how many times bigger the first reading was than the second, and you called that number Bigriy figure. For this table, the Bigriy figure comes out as 1.05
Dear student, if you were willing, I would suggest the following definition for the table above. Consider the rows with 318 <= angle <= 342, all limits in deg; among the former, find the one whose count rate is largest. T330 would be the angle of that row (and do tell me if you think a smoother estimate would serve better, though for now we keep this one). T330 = 325 deg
